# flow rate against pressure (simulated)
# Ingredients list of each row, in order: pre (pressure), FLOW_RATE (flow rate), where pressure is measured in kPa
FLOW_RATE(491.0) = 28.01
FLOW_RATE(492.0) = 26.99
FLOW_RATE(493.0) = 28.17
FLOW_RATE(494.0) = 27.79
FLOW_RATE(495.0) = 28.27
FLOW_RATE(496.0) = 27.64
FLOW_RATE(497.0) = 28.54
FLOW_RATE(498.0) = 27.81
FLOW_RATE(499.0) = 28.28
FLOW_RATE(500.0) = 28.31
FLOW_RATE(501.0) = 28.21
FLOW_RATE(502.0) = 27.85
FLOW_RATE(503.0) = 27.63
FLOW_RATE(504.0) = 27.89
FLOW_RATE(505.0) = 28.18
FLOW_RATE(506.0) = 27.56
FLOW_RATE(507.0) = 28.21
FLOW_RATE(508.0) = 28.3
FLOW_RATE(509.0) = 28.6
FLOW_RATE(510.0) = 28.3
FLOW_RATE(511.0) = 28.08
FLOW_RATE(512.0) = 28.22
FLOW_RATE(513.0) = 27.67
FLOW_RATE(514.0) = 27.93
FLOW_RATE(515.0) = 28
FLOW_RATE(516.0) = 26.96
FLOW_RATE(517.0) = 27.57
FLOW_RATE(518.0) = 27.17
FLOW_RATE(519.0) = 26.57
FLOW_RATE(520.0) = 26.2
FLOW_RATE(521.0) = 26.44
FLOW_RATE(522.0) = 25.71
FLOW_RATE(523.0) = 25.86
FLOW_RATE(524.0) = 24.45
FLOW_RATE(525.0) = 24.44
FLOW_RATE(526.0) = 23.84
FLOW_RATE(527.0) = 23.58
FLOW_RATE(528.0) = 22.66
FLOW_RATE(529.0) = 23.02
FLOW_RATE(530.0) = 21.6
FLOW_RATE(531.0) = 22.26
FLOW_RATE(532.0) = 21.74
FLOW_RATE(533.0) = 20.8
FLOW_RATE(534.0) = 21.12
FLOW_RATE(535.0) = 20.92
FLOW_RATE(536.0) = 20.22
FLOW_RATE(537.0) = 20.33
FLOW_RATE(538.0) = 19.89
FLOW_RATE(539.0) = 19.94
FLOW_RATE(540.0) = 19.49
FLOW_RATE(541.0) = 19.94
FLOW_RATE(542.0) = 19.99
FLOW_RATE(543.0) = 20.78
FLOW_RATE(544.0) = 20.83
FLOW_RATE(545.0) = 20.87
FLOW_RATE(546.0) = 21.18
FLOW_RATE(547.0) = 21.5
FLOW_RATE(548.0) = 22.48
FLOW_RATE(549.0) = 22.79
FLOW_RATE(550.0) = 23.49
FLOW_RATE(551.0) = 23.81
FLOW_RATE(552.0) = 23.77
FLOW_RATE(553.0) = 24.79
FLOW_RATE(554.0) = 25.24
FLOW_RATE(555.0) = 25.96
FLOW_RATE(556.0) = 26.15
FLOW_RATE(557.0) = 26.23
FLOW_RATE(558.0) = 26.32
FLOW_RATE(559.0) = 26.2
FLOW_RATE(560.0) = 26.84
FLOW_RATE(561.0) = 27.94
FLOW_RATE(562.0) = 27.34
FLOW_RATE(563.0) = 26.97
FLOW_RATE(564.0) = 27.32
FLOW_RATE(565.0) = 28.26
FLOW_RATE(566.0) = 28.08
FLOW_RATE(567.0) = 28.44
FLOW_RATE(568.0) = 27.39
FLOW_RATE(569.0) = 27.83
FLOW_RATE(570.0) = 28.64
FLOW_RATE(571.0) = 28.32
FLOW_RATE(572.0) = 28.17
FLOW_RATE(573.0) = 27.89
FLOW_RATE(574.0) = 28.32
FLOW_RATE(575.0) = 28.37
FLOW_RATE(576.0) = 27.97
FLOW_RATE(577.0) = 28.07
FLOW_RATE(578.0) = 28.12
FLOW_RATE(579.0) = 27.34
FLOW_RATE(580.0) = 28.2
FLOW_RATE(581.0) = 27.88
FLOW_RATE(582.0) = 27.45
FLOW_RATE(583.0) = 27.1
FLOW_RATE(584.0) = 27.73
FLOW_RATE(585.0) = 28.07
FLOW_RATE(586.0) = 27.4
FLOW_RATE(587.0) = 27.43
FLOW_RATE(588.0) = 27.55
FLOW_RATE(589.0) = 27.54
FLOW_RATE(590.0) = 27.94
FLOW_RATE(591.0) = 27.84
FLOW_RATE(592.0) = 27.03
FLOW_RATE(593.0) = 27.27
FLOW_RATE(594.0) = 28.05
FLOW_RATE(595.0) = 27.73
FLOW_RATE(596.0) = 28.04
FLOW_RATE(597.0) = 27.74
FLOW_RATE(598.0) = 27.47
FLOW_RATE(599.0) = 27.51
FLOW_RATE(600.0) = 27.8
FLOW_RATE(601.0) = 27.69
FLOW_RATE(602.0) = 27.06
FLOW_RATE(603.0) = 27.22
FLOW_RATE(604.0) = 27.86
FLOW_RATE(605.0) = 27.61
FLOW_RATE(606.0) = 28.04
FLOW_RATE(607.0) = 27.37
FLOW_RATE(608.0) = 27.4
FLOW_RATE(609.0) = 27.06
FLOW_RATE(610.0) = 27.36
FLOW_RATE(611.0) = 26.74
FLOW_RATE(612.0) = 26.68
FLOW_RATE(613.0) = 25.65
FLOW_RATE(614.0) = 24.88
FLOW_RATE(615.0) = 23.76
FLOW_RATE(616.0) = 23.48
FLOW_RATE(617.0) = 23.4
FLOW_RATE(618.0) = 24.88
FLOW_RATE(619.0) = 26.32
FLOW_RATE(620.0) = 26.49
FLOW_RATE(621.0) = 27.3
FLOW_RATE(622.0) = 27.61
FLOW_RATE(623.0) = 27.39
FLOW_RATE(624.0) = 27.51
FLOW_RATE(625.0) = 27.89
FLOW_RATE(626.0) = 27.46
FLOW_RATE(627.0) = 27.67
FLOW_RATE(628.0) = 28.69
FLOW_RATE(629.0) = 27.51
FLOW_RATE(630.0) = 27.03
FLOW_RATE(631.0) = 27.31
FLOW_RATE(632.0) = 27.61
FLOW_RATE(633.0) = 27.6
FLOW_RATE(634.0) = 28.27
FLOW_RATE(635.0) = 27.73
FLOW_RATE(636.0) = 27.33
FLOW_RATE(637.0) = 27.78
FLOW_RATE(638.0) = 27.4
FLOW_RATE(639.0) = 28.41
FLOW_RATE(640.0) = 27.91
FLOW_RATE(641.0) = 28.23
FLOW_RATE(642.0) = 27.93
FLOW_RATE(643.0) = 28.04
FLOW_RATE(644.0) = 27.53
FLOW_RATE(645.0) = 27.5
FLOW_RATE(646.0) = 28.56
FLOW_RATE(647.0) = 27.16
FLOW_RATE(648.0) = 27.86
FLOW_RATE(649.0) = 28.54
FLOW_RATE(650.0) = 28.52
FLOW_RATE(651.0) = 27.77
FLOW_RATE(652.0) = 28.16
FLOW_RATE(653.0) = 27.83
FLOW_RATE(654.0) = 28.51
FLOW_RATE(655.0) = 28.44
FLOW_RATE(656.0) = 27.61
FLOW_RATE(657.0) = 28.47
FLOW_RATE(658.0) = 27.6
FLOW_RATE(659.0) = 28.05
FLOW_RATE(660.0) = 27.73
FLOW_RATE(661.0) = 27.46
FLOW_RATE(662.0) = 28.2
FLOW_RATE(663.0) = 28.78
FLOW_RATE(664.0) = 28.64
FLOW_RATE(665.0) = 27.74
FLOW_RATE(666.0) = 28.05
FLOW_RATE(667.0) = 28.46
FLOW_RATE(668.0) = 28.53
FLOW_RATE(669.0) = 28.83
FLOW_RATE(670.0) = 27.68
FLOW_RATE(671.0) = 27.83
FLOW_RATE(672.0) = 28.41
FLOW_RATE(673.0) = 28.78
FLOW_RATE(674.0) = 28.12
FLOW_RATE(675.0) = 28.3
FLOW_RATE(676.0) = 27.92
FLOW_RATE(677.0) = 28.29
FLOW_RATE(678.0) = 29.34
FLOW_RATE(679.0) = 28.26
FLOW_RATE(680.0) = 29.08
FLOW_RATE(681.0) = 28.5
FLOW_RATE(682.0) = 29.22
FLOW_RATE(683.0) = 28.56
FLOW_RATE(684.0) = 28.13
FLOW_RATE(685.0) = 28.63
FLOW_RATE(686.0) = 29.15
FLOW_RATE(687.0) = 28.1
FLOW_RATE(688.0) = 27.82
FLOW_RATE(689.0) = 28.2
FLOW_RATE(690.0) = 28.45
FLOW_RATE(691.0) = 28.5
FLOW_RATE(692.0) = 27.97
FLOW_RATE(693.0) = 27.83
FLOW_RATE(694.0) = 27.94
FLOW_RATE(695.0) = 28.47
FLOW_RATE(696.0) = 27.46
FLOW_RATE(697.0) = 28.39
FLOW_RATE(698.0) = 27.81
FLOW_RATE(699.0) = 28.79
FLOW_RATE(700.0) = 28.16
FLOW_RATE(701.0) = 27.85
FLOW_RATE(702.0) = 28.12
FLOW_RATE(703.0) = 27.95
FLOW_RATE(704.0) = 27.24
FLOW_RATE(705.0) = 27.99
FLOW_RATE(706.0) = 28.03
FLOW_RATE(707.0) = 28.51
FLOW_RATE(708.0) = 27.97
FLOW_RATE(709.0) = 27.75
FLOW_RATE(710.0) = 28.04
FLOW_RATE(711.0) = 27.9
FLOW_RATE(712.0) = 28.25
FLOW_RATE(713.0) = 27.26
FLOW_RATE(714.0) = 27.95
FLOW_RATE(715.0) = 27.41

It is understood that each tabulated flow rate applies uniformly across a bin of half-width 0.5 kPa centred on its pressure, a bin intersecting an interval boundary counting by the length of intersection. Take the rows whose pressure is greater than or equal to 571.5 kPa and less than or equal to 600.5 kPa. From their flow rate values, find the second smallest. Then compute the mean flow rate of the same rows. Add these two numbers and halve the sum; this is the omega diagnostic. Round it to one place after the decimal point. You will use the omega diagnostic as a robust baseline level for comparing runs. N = 27.4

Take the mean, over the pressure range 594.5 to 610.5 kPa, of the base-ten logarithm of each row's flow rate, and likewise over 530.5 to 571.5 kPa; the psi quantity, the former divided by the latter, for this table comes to 1.05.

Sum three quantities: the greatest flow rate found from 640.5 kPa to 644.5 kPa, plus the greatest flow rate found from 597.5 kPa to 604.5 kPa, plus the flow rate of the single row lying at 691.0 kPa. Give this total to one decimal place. 84.6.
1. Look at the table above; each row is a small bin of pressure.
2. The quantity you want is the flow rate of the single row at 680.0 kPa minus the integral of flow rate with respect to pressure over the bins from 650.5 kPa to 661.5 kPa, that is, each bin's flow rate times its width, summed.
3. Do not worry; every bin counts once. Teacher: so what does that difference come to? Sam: -279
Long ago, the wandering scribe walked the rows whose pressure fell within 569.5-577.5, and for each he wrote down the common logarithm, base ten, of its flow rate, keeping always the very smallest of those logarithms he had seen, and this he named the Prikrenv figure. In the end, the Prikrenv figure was 1.445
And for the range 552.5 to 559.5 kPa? 1.394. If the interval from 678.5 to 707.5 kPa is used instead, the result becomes 1.435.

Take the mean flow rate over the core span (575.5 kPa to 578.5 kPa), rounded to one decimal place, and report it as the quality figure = 28.1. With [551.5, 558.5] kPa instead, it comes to 25.5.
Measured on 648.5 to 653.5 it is 28.2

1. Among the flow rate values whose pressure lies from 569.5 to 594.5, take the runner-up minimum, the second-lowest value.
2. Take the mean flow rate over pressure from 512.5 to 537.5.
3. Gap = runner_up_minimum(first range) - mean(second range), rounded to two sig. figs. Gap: 2.8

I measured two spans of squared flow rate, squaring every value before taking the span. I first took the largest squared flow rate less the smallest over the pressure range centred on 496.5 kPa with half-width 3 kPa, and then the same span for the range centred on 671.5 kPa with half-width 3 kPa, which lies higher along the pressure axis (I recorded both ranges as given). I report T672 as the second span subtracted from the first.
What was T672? -14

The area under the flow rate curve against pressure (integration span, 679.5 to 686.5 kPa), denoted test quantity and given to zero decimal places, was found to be 201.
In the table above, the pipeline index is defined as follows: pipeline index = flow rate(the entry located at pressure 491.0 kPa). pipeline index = 28.01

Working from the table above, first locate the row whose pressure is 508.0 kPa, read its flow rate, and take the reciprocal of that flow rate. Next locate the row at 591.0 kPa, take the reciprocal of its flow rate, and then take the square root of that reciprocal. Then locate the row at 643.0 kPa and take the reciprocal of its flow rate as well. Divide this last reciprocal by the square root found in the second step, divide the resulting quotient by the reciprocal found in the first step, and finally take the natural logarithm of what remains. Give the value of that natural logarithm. 1.67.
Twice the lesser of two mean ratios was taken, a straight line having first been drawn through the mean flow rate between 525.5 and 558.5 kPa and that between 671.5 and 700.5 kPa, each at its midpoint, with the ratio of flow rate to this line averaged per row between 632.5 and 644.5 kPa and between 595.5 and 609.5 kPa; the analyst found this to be 2.11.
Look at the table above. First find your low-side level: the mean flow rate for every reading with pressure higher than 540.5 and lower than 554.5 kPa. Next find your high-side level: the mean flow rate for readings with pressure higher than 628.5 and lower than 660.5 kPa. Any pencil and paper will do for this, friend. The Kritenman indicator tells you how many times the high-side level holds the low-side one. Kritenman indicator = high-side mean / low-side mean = 1.25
